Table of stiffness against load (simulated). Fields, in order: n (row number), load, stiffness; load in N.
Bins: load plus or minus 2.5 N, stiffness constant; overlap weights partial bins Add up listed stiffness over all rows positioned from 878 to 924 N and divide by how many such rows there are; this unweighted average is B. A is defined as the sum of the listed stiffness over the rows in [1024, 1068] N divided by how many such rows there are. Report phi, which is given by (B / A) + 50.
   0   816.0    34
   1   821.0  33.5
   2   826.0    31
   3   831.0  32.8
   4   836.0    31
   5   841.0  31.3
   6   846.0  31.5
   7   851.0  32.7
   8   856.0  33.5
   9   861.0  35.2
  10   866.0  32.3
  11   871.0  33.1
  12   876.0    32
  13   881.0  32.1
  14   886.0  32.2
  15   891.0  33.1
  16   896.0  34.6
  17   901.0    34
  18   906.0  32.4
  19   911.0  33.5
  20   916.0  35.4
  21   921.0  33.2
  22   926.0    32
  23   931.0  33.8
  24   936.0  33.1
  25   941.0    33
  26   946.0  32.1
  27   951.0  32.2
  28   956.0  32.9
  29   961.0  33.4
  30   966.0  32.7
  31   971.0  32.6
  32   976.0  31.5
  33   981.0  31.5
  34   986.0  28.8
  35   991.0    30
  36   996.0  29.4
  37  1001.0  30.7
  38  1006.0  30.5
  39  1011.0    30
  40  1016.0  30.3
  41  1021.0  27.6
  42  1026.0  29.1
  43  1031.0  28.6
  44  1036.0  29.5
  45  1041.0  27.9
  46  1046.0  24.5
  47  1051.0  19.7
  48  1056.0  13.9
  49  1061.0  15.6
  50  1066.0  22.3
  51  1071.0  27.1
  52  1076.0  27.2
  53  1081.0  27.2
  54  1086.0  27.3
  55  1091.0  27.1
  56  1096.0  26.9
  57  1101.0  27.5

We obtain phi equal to 51.4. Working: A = 23.5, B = 33.4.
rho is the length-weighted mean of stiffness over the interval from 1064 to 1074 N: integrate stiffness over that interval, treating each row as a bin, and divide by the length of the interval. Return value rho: 25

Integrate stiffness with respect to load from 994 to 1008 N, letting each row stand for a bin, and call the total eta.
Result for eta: 423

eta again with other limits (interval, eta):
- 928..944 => 532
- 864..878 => 455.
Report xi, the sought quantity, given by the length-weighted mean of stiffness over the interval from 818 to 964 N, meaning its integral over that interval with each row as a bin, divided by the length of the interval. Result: 32.9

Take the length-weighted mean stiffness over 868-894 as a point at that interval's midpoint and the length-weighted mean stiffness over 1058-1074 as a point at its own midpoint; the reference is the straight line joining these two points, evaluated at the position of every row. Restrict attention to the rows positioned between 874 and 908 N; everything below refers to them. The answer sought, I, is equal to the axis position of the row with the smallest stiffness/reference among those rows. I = 876.0 N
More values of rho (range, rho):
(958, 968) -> 33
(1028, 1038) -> 29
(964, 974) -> 33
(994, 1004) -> 30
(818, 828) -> 32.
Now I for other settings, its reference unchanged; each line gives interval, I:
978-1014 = 986.0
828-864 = 836.0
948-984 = 951.0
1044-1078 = 1056.0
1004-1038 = 1021.0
